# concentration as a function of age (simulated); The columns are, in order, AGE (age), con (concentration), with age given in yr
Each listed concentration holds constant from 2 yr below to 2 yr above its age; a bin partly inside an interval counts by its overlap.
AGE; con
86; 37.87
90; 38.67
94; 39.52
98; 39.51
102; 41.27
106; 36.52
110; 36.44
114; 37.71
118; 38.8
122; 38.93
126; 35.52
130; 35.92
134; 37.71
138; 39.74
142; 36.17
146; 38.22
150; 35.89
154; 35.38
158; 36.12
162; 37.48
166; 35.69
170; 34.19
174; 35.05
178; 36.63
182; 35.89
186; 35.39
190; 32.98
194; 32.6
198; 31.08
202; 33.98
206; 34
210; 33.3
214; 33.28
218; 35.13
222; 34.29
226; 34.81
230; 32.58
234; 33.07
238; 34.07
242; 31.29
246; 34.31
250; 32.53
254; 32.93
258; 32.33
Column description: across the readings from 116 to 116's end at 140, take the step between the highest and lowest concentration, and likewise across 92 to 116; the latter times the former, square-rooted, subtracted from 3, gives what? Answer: -1.5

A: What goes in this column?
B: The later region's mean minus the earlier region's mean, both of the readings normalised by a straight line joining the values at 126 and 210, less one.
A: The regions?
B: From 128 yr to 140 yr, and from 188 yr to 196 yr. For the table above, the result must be -0.10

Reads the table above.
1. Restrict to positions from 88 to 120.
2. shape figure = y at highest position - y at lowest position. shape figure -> 0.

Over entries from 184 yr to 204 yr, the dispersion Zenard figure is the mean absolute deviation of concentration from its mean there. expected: 1.18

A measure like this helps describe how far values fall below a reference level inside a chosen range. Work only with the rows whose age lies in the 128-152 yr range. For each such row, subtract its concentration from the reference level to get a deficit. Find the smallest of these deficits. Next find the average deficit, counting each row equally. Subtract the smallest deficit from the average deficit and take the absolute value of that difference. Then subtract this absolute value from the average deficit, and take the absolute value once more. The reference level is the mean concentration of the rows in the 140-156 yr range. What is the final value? 3.3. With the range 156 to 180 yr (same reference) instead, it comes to 1.1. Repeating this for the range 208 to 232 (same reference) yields 1.3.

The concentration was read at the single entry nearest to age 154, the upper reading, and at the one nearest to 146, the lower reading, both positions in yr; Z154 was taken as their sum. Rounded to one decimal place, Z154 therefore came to 73.6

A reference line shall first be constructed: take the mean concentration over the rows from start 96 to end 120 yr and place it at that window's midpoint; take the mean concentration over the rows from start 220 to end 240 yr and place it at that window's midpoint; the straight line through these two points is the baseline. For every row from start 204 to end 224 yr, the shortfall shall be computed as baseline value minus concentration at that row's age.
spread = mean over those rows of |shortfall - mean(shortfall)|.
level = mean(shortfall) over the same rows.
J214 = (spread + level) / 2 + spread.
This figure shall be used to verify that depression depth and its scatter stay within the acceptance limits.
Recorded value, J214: 1.3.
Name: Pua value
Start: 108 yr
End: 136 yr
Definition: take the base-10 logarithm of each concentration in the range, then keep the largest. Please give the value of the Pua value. 1.59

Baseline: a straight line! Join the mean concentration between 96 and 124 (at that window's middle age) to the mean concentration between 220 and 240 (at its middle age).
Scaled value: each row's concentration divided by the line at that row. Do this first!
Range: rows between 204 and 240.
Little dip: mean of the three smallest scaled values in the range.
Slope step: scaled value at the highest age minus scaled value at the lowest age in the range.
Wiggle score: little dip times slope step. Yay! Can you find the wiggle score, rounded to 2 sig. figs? 0.037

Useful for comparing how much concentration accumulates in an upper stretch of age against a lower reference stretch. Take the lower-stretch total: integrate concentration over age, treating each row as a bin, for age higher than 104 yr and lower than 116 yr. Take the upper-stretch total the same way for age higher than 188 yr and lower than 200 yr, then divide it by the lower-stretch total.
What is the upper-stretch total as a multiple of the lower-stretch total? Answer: 0.87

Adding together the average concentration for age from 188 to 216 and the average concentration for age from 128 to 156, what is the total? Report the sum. 70.0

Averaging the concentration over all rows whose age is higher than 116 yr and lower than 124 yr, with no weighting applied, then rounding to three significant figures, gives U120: 38.9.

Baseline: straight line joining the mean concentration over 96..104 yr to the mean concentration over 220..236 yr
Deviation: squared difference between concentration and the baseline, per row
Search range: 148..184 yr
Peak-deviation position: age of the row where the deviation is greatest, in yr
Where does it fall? 170 yr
